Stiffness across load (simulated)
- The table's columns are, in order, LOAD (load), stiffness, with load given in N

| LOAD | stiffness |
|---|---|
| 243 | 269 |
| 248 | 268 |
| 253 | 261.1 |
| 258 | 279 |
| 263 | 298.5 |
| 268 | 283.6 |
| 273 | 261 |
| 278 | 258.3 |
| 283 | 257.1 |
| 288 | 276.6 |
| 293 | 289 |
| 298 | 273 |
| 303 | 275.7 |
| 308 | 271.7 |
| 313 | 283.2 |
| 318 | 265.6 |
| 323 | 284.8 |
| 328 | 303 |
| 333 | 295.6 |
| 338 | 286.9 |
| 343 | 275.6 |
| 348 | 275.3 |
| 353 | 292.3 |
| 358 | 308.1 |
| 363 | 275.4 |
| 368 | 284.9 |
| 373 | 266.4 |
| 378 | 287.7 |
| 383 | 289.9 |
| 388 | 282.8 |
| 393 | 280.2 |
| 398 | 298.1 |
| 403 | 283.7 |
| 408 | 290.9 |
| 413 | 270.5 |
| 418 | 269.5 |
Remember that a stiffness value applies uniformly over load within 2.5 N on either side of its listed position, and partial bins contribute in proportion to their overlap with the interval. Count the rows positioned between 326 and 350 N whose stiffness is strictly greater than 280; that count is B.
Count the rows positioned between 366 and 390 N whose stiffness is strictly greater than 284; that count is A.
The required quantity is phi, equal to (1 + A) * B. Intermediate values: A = 3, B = 3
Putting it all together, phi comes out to 12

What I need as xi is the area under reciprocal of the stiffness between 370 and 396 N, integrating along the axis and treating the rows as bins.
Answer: 0.0924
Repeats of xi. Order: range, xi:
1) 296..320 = 0.0876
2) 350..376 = 0.0914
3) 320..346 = 0.0902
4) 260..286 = 0.0959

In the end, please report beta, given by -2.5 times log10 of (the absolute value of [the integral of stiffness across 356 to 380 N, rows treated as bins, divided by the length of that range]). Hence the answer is -6.13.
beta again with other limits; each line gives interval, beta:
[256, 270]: -6.15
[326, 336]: -6.19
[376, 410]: -6.15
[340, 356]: -6.13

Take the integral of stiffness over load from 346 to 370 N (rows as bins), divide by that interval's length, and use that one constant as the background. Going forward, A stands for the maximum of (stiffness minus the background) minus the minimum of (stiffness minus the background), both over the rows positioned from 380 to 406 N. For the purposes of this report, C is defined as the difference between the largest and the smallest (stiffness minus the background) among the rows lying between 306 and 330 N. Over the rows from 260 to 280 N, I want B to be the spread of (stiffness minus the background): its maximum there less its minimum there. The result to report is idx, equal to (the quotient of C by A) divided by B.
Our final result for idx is 0.052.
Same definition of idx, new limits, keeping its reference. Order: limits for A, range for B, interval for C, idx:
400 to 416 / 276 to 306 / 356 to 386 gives 0.064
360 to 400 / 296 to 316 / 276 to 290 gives 0.053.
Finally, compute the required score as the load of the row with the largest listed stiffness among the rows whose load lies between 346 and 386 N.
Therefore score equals 358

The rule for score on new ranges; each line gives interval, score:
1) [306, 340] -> 328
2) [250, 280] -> 263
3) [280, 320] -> 293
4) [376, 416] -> 398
